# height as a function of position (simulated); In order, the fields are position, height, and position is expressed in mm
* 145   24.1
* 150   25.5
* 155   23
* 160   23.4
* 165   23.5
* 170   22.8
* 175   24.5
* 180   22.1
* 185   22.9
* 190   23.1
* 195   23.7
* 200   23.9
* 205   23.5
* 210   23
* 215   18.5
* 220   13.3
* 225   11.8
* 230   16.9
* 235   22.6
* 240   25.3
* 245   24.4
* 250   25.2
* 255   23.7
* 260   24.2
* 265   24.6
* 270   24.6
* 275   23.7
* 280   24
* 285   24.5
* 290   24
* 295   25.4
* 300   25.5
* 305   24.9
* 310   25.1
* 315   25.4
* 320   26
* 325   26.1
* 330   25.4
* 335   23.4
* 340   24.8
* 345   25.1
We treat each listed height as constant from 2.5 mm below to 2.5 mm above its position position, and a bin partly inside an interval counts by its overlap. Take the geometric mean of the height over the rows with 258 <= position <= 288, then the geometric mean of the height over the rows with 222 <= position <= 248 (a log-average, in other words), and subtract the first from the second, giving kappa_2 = -4.8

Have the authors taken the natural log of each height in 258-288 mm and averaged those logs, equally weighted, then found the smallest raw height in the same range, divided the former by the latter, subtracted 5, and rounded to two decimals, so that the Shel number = -4.87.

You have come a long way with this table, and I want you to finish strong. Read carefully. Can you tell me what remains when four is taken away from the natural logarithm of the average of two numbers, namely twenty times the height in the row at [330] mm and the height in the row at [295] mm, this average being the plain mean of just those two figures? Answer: 1.59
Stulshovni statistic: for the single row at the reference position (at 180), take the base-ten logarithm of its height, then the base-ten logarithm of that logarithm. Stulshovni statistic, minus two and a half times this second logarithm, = -0.321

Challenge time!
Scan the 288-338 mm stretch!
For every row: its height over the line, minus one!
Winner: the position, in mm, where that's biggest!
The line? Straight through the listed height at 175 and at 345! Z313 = 325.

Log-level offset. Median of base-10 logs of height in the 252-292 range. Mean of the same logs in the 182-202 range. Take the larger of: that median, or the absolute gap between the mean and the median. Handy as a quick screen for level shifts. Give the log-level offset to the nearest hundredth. 1.38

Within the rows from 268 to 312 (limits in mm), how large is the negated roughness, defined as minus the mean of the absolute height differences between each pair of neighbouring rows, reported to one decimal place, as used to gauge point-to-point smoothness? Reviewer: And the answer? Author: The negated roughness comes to -0.6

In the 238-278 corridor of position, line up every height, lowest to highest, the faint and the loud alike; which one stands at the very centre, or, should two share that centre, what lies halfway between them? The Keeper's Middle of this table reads 24.5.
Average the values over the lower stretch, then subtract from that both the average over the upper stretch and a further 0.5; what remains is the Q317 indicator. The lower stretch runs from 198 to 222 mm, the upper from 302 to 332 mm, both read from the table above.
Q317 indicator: -5.5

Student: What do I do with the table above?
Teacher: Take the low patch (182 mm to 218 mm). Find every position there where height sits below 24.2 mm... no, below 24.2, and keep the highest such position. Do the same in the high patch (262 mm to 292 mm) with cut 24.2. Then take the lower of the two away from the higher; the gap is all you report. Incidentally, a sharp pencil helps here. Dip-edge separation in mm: 75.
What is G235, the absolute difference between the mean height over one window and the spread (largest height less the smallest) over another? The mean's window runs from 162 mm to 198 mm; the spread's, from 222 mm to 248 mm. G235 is 10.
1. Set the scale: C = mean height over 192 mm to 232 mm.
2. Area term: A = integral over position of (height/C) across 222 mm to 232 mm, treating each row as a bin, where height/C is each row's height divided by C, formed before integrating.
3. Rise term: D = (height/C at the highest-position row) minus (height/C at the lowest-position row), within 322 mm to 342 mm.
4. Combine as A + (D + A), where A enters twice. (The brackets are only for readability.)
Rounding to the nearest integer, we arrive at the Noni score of 15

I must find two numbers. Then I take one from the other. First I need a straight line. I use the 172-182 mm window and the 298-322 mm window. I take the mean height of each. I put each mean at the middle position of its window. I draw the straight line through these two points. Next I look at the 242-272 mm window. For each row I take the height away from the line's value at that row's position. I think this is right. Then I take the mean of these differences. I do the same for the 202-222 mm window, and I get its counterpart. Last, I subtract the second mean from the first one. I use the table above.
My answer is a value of -4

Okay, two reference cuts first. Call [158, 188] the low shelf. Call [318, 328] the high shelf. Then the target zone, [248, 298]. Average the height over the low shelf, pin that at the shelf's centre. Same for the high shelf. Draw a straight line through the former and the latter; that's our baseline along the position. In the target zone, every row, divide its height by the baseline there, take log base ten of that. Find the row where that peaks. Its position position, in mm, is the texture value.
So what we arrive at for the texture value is 250 mm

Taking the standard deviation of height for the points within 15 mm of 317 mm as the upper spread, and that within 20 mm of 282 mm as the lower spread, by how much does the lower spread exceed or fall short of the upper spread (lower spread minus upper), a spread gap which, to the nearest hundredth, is 0.17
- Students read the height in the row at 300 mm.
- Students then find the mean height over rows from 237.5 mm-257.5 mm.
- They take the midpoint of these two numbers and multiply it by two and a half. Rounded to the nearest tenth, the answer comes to 62.7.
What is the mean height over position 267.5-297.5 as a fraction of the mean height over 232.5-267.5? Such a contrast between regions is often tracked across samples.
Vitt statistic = 1.00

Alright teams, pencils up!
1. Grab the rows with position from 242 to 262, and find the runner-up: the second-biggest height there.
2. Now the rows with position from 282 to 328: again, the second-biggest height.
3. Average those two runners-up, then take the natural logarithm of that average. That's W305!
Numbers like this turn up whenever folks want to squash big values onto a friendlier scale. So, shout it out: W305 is 3.227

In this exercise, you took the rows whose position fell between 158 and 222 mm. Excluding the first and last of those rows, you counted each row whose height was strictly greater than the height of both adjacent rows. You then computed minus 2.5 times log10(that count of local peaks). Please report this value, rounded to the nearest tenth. -1.2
